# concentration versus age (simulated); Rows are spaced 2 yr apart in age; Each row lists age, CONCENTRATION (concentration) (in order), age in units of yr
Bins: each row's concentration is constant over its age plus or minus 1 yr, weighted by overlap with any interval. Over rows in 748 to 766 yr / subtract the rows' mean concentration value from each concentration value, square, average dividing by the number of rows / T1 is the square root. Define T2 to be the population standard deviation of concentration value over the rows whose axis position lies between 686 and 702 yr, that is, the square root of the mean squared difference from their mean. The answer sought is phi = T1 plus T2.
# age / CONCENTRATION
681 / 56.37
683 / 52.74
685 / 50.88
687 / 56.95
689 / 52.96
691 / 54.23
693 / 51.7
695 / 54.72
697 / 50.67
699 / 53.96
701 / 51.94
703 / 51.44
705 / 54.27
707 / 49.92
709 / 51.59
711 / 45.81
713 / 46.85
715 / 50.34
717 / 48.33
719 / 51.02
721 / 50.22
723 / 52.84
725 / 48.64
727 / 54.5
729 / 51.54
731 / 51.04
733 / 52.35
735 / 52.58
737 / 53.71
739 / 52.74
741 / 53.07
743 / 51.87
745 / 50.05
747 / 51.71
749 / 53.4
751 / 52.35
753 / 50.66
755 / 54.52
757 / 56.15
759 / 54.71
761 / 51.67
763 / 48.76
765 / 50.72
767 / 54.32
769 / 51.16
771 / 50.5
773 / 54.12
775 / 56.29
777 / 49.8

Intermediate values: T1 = 2.22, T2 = 1.9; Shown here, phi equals 4.09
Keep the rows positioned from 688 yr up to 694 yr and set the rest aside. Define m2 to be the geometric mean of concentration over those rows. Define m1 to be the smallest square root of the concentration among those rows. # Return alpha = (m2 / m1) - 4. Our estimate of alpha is 3.36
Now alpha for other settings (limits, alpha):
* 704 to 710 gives 3.35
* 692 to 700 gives 3.41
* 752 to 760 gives 3.58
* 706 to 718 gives 3.20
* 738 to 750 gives 3.37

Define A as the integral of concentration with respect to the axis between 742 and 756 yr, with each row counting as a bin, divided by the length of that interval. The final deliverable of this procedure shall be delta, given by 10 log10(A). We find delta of 17.2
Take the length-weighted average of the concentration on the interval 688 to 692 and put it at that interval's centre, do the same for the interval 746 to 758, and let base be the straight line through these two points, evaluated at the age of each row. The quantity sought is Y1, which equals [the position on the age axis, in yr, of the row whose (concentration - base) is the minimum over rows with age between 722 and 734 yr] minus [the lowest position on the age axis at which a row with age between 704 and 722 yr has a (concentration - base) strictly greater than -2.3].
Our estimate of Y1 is 20 yr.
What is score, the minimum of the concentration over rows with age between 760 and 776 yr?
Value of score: 48.76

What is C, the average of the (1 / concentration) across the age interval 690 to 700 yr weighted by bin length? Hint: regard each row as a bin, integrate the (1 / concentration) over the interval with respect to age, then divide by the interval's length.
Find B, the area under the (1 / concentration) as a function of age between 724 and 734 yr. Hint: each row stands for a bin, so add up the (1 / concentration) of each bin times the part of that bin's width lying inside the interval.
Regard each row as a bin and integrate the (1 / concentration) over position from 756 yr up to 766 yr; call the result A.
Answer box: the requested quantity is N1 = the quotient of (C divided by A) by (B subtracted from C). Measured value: -0.563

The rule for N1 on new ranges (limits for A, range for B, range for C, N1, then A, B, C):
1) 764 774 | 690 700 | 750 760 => -0.572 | 0.192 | 0.189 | 0.0187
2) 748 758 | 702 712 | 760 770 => -0.582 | 0.187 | 0.198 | 0.0195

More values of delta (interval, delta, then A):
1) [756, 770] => 17.2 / 52.5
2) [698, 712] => 17.1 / 51.3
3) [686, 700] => 17.3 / 53.6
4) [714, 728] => 17.1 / 50.8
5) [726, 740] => 17.2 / 52.6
